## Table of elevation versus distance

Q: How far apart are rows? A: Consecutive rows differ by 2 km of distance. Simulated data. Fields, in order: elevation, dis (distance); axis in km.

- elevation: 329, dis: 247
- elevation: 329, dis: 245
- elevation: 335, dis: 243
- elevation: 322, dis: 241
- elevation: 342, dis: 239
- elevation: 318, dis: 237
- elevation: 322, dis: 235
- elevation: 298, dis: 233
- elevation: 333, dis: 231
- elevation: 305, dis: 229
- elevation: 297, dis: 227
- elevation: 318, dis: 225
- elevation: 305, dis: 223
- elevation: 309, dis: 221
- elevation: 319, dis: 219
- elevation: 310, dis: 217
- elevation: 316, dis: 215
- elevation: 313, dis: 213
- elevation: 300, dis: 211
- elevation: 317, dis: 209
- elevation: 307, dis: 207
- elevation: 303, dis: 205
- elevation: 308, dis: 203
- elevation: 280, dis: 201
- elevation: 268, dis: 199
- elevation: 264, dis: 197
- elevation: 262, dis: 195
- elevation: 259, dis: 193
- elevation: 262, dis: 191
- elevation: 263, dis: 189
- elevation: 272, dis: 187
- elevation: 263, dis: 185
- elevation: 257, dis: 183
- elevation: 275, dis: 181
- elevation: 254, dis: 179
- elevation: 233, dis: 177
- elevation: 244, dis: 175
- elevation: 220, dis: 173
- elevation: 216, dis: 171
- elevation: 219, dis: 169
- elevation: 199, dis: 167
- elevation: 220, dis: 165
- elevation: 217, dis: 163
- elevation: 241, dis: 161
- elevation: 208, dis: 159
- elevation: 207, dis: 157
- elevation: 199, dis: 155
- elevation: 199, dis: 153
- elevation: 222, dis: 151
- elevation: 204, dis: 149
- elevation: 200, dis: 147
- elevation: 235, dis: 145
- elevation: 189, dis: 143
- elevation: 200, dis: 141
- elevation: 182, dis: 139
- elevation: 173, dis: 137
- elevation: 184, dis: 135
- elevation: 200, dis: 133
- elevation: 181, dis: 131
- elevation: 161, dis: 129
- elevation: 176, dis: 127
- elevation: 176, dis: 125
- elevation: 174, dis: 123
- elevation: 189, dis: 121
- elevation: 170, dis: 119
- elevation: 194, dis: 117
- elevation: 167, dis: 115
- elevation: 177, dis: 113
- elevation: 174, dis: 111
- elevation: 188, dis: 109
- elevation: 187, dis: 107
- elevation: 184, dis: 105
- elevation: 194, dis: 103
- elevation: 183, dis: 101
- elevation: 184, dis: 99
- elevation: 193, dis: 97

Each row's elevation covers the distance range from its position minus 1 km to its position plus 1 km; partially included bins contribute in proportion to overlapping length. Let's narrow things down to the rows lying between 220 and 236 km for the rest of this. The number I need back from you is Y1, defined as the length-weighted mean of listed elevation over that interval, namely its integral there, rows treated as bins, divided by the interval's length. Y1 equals 311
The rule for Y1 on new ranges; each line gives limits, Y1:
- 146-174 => 212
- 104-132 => 178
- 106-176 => 197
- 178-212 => 277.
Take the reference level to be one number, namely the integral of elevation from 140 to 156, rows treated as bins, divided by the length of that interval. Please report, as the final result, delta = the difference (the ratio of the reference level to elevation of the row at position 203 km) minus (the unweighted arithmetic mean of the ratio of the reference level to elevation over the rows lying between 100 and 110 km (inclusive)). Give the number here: -0.43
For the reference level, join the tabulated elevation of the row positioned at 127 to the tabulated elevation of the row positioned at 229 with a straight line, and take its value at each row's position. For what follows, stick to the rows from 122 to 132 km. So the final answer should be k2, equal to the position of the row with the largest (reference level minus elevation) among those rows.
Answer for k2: 129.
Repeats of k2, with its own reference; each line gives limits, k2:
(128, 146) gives 129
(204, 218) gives 211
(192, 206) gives 197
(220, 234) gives 233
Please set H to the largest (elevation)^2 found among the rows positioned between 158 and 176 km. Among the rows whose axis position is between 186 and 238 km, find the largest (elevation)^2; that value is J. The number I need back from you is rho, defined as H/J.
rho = 0.54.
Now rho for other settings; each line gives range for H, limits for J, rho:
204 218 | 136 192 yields 1.33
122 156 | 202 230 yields 0.54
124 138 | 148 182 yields 0.53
